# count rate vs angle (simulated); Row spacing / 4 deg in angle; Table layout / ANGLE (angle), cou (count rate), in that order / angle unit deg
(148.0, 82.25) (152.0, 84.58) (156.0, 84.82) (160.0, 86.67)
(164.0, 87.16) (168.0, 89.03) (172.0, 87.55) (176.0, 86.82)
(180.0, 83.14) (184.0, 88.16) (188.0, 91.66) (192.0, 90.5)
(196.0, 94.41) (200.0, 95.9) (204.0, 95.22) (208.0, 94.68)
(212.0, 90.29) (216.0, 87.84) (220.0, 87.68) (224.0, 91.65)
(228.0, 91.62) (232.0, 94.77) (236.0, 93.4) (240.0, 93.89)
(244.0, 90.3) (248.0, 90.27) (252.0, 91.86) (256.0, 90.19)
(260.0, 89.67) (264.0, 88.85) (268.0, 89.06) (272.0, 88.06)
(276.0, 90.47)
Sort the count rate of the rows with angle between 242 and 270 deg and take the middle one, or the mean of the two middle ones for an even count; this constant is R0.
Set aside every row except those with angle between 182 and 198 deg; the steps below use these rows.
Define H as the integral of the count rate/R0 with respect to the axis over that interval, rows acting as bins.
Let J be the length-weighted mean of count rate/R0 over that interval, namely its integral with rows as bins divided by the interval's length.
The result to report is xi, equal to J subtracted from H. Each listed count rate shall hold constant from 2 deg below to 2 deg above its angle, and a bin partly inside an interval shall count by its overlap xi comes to 15.2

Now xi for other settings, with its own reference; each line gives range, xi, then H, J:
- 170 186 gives 14.4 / 15.3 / 0.958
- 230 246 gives 15.5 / 16.5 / 1.032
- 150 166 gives 14.3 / 15.2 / 0.951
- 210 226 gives 14.9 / 15.9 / 0.991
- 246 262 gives 15.1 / 16.1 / 1.003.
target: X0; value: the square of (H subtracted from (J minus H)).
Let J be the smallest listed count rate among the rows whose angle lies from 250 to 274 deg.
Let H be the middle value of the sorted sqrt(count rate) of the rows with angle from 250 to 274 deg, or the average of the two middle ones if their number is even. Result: 4782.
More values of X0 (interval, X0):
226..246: 5037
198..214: 5013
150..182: 4162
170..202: 4126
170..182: 4161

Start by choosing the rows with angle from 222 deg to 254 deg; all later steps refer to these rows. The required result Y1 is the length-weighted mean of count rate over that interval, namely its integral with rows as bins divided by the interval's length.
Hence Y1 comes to 92.2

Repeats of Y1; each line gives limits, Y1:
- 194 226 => 92.2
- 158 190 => 87.5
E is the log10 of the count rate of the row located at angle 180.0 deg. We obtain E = 1.92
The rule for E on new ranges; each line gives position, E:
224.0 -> 1.96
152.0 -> 1.93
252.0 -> 1.96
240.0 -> 1.97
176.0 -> 1.94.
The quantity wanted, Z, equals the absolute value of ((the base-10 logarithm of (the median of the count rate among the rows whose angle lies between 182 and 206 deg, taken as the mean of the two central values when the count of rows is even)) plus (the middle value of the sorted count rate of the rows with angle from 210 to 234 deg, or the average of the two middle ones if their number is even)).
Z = 93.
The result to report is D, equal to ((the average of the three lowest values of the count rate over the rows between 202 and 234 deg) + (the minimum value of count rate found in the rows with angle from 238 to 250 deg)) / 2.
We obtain 89.4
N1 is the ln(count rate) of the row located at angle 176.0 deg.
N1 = 4.46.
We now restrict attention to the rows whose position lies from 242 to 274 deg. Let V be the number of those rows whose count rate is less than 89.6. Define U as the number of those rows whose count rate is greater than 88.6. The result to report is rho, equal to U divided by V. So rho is 2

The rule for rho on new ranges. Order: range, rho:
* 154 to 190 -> 0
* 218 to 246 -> 6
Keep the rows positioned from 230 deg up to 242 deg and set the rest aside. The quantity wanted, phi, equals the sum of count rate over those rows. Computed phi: 282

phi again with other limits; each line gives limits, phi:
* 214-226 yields 267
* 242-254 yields 272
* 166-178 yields 263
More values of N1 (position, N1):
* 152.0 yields 4.44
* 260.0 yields 4.50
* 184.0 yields 4.48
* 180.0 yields 4.42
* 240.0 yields 4.54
